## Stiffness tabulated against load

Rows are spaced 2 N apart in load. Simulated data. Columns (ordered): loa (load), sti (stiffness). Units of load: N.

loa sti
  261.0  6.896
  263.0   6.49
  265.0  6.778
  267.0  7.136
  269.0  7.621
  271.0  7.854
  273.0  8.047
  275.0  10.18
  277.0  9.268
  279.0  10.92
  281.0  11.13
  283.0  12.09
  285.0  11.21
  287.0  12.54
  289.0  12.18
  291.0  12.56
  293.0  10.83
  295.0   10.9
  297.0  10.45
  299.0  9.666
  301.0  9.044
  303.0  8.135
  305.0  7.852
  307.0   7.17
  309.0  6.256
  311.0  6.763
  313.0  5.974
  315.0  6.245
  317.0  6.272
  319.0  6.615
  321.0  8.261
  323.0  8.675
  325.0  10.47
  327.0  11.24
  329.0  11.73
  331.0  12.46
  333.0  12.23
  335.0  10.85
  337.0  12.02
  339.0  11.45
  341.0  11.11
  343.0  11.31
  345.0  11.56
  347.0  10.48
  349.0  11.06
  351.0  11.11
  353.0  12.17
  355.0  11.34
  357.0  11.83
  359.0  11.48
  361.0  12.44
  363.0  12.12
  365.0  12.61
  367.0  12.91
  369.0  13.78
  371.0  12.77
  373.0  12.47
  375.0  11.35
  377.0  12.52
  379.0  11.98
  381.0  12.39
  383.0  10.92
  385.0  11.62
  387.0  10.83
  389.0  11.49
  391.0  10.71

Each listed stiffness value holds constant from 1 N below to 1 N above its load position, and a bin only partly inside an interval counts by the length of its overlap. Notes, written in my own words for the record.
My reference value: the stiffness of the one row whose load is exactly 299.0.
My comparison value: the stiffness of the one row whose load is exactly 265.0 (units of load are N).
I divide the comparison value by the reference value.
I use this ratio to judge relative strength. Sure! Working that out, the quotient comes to 0.70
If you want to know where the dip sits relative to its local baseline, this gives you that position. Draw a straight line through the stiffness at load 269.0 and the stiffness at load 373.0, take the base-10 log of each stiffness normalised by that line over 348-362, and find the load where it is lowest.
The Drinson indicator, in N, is 351.0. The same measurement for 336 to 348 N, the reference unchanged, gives 347.0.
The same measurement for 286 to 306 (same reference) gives 305.0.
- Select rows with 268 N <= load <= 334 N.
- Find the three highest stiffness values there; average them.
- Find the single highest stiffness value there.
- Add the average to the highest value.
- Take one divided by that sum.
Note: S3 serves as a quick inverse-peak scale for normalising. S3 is 0.0399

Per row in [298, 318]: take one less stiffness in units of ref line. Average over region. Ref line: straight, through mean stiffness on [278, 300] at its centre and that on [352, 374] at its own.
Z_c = 0.37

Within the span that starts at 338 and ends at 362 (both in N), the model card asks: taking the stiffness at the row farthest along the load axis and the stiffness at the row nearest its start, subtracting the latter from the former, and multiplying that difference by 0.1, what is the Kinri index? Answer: 0.1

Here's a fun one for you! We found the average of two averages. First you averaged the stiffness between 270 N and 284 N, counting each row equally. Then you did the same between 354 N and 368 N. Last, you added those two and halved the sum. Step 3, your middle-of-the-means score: 11.0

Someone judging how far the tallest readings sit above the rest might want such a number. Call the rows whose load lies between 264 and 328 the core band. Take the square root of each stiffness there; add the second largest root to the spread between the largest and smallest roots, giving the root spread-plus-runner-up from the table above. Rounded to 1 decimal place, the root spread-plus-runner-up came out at 4.6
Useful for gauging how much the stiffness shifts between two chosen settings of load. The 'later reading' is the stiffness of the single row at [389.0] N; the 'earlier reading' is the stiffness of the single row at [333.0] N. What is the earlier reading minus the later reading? 1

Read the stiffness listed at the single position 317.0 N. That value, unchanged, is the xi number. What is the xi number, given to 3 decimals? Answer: 6.272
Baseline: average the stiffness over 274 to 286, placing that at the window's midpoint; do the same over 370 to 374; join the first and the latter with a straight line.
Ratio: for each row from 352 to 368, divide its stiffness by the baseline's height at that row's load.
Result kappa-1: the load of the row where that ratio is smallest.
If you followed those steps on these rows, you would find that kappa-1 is 355.0 N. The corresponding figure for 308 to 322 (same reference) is 313.0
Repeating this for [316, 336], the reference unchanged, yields 317.0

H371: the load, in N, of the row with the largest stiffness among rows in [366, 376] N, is 369.0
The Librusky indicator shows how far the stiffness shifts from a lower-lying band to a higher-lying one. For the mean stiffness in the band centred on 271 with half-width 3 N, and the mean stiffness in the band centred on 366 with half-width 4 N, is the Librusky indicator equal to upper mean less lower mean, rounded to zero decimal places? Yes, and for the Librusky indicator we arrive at 5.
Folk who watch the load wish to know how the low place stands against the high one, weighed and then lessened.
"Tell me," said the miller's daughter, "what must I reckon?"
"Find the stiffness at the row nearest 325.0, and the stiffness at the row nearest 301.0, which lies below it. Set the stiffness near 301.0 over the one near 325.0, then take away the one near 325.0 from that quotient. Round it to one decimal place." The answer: -9.6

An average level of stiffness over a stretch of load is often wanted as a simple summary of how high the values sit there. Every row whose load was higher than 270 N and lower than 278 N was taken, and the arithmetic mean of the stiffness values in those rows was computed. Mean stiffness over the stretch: 8.8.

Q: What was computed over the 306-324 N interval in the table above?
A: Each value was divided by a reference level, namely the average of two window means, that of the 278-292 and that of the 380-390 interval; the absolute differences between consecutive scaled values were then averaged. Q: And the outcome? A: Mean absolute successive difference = 0.053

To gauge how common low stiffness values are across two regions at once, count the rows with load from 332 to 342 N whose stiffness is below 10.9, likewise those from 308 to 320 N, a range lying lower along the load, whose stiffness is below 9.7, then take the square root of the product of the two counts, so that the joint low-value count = 2.4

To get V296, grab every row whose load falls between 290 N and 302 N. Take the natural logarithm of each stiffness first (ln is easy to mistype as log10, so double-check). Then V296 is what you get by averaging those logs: 2.35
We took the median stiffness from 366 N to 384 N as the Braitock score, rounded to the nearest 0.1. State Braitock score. 12.5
